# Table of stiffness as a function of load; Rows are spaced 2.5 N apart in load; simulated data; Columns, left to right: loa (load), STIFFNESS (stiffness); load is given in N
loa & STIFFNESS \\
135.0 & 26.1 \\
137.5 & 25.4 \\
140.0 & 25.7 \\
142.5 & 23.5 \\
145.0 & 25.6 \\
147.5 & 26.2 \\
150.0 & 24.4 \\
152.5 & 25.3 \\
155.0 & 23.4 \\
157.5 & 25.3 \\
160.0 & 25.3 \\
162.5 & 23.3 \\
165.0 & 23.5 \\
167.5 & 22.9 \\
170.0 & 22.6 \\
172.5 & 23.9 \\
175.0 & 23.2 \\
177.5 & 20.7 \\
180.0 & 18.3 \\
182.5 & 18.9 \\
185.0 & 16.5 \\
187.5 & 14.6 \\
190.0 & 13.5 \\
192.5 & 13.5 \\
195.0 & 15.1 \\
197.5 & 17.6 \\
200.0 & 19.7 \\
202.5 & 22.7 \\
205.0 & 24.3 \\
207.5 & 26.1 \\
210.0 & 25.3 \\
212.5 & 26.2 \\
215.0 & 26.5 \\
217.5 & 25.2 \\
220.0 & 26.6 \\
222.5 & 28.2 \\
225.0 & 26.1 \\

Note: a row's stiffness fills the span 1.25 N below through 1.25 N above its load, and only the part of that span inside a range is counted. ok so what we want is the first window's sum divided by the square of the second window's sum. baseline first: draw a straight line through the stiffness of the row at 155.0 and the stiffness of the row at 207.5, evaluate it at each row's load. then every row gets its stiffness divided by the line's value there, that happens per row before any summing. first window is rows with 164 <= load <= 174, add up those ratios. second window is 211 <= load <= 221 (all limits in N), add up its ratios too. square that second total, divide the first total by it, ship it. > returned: 0.25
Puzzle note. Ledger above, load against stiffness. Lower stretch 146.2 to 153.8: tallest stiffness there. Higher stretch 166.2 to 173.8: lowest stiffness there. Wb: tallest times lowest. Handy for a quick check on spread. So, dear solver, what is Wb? 592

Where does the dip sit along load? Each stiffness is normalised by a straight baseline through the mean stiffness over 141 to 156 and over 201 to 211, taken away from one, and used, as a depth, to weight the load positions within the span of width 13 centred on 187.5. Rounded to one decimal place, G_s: 188.2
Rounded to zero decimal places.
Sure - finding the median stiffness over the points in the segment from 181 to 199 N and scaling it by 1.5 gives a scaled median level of 23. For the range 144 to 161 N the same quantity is 38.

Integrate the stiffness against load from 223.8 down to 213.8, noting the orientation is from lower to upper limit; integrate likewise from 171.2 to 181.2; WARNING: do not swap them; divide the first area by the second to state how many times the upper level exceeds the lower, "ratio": 1.24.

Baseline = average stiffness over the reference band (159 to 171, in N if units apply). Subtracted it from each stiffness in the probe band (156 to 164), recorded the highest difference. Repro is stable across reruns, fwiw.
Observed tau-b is 1.8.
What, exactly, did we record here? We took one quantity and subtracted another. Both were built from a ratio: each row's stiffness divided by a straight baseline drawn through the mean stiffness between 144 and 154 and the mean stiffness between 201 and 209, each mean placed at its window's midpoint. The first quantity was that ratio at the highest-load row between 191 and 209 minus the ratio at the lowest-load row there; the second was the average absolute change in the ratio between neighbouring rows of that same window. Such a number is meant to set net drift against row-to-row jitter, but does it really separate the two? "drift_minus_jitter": 0.44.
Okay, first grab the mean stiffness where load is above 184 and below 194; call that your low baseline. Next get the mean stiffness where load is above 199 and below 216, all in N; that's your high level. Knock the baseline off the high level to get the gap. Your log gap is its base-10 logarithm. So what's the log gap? 1.0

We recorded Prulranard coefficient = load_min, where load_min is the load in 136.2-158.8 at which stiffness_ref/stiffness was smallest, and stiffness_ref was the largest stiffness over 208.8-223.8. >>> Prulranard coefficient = 147.5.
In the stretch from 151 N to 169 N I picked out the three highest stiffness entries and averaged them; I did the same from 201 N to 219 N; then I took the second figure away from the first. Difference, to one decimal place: -1.0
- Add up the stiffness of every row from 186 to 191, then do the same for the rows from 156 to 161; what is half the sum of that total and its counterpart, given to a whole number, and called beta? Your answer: 39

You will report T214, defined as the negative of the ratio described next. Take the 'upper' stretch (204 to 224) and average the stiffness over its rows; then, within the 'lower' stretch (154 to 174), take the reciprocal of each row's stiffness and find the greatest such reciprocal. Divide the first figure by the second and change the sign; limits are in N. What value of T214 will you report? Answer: -589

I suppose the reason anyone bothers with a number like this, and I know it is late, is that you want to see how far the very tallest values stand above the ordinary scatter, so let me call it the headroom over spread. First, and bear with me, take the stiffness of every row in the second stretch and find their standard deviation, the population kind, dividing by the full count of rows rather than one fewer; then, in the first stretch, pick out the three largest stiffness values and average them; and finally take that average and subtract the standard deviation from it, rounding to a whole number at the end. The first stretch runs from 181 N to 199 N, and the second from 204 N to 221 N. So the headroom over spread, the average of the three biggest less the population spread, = 17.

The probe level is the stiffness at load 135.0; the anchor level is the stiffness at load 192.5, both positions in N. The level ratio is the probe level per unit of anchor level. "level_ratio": 1.93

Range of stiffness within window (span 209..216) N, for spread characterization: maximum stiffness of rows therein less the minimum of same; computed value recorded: 1.2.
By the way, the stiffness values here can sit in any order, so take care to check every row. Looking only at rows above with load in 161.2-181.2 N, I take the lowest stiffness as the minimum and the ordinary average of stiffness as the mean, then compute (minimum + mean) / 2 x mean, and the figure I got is 453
